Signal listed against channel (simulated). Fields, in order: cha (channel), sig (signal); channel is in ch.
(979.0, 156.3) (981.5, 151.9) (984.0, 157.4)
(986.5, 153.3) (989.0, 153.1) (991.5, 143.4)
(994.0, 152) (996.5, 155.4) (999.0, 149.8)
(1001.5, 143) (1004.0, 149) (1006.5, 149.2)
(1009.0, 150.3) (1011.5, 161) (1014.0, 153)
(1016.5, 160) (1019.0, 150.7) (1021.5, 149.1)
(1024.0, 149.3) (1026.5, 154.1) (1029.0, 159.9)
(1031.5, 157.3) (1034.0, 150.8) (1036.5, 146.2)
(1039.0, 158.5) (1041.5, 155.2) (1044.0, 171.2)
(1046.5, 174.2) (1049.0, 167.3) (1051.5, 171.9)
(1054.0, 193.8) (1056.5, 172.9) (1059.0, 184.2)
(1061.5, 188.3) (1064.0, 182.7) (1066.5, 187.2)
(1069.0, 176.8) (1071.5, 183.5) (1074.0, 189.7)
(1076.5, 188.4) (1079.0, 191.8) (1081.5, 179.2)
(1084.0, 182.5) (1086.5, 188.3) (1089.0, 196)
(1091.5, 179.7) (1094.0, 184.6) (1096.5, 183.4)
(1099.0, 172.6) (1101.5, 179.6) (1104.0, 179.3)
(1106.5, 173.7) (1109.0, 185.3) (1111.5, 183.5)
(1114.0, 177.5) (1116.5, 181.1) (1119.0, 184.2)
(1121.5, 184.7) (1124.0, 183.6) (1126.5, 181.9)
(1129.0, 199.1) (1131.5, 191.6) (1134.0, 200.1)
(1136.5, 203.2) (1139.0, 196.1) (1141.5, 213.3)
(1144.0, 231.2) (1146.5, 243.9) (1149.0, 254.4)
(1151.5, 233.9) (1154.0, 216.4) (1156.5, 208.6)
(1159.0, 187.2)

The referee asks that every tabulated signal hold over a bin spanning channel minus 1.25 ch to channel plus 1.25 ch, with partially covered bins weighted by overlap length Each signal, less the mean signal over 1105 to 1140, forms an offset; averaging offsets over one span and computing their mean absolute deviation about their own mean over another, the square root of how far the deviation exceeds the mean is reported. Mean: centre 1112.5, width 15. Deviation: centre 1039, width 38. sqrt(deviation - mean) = 4.1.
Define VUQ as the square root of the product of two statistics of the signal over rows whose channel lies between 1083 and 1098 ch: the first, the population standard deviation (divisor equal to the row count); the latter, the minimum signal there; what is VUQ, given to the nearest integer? 31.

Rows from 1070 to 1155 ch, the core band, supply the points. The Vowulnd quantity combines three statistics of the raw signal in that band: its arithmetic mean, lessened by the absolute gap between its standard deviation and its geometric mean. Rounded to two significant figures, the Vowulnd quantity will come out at 21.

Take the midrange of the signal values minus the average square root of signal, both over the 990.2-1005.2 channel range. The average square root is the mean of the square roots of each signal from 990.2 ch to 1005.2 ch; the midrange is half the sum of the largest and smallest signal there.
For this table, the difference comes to 137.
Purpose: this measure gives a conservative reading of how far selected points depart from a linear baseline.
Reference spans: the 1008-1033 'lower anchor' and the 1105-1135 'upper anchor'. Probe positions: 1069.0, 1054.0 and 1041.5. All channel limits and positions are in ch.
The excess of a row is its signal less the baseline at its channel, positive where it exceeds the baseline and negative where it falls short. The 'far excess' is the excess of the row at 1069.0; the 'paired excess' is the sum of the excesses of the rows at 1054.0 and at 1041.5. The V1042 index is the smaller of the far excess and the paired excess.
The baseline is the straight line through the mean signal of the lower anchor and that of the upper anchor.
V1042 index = 7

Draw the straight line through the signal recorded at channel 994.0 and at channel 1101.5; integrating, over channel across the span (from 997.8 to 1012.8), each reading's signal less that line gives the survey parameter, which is -68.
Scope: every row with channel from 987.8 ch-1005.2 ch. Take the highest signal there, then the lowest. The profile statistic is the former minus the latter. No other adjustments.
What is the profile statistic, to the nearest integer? 12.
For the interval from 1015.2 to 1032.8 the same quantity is 11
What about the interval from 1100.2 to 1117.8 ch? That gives 12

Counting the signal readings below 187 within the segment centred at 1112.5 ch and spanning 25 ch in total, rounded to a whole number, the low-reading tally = 10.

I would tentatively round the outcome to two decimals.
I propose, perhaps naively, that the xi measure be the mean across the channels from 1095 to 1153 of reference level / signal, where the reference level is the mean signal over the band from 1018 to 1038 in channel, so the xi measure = 0.78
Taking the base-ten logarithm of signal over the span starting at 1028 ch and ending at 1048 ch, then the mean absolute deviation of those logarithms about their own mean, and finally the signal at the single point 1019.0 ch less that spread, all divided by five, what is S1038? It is 30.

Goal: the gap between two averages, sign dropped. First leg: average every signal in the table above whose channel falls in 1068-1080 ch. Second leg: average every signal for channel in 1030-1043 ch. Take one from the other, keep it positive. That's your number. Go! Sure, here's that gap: 32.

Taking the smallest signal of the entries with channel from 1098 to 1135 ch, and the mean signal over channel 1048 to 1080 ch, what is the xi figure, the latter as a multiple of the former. 1.06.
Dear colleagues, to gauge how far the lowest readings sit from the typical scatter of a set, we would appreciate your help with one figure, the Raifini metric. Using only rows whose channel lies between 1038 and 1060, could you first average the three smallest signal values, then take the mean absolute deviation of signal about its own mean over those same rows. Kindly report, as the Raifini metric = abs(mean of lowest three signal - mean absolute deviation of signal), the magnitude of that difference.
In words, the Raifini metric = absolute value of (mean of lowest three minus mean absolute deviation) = 152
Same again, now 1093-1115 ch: 171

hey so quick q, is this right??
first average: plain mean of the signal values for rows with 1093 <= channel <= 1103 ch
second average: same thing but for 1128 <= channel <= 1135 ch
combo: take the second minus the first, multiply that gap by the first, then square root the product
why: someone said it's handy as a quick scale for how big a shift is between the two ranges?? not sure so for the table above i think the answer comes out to 55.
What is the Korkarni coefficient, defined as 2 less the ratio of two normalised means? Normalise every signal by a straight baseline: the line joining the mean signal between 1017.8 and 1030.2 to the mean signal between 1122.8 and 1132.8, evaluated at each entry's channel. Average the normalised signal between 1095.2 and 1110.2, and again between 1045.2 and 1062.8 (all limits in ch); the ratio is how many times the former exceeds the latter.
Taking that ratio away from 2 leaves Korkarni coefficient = 1.09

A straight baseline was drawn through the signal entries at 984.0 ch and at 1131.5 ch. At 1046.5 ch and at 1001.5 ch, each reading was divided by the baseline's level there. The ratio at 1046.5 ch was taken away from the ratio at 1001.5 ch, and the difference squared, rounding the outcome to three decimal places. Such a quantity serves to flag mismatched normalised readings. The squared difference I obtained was 0.016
